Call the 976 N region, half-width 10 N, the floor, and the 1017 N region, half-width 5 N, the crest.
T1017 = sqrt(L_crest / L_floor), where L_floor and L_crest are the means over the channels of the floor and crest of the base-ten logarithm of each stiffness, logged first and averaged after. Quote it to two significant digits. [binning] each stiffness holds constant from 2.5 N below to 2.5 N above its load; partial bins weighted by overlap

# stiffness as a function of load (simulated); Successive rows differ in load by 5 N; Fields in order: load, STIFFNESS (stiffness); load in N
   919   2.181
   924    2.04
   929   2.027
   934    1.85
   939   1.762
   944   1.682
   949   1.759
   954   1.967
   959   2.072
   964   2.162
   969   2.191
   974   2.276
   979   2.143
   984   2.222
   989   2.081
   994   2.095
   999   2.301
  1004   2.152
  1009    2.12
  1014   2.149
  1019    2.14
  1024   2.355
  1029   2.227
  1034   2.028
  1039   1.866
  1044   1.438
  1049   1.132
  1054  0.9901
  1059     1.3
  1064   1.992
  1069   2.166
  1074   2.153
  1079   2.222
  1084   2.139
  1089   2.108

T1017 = 0.98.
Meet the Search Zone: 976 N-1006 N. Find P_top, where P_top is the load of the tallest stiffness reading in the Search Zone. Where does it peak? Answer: 999 N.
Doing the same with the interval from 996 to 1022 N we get 999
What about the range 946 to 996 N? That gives 974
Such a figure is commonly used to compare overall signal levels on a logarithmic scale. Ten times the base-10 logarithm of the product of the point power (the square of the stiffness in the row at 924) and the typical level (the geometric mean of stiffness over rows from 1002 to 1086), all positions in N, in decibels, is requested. 8.9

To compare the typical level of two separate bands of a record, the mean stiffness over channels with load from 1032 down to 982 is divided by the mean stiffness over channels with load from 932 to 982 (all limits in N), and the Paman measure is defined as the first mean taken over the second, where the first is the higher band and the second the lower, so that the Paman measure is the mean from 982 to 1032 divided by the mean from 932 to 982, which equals 1.10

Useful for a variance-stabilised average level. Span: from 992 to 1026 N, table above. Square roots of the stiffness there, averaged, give 1.48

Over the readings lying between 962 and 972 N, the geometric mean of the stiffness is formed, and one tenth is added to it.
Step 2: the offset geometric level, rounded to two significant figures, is 2.3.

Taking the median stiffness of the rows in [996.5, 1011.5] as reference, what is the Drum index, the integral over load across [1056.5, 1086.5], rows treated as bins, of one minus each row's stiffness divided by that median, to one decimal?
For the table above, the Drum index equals 2.2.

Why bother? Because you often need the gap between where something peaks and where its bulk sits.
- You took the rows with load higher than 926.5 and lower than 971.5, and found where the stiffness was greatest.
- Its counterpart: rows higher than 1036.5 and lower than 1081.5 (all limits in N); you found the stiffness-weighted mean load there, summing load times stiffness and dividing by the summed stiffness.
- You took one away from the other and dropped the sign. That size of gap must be 92.2 N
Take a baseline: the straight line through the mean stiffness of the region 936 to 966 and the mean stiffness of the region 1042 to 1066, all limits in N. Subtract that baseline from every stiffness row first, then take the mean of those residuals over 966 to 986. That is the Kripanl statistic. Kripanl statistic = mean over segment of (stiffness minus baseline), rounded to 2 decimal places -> 0.44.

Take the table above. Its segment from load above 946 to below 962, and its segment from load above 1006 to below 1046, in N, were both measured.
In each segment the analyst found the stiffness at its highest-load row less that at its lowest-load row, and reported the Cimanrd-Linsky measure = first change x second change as -0.21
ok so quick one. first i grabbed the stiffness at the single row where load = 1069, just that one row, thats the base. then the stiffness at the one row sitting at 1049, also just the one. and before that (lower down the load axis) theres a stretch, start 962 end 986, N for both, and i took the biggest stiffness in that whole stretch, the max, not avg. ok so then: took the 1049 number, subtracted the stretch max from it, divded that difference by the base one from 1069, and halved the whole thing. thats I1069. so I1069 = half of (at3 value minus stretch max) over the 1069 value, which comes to -0.26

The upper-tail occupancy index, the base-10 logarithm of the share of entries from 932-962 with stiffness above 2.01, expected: -0.8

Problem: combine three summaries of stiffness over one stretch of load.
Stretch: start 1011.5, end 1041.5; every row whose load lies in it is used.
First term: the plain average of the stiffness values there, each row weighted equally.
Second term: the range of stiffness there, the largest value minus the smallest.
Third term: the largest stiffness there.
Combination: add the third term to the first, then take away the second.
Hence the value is 3.99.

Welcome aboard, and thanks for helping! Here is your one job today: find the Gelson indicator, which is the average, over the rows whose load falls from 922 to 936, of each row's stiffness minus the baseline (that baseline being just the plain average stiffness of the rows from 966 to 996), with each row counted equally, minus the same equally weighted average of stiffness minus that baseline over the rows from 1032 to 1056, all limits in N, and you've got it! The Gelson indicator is 0.5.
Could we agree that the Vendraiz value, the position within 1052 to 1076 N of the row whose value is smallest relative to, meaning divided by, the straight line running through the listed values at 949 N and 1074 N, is 1054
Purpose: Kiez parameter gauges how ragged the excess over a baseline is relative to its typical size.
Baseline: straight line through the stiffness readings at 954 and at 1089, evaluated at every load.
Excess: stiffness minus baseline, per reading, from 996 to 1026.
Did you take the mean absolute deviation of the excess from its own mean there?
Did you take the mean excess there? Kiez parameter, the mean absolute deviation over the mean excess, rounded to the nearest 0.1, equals 0.5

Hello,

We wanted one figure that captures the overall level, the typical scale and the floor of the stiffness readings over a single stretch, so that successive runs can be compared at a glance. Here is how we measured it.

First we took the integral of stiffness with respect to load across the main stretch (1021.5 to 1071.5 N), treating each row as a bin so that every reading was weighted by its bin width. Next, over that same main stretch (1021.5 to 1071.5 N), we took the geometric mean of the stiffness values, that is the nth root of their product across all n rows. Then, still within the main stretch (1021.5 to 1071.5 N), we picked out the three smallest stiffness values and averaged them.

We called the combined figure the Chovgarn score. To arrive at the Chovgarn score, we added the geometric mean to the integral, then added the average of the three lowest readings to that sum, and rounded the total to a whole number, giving 90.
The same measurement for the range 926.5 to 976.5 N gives 102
